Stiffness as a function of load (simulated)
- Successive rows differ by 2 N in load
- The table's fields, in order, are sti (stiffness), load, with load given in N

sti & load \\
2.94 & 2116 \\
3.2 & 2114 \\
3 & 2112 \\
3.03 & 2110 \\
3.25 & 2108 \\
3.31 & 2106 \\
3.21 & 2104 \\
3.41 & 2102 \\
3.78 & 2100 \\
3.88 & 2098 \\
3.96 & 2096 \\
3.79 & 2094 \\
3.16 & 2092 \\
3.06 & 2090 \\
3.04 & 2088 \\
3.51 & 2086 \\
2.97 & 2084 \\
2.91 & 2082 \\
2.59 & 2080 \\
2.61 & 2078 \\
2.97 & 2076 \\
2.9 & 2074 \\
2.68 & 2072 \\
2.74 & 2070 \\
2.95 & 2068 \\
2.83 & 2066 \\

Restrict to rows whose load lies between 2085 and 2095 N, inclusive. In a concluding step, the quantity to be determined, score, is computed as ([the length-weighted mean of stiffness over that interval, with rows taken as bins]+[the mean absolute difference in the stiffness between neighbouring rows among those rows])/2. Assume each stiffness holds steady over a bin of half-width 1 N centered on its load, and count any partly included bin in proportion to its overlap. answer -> 1.81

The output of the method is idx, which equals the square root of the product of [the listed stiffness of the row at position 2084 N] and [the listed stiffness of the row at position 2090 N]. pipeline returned 3.01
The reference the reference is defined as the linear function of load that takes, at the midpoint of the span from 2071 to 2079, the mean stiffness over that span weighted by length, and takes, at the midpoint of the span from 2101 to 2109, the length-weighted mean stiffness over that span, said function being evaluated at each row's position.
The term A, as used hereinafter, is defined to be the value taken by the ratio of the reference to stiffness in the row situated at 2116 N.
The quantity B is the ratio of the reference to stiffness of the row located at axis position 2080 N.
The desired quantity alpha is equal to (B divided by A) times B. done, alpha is 1.04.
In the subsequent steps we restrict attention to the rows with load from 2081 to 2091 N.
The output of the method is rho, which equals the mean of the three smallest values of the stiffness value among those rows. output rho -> 2.97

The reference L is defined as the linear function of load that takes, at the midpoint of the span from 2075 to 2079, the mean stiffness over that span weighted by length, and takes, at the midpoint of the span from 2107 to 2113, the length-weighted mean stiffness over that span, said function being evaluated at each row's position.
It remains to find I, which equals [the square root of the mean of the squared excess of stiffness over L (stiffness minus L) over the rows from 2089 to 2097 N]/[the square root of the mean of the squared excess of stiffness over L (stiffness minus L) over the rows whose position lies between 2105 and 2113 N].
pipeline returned 4.0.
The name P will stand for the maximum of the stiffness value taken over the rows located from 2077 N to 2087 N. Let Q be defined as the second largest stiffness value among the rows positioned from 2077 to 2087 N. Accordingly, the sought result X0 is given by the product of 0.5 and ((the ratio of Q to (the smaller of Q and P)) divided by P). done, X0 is 0.14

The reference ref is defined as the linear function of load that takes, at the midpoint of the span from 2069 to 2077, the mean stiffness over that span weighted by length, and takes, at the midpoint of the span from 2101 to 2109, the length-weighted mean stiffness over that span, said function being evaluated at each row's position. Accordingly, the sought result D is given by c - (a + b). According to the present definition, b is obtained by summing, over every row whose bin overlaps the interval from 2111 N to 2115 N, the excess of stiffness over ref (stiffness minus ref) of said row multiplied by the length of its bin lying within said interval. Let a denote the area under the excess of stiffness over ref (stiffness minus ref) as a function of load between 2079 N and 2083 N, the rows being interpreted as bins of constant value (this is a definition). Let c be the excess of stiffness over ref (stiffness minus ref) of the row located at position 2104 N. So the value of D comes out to 1.9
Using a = -0.8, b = -1.3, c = -0.07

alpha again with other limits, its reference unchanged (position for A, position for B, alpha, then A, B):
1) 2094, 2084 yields 1.20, 0.82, 0.99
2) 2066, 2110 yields 1.33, 0.93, 1.12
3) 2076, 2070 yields 1.03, 0.95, 0.99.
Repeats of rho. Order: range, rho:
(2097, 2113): 3.08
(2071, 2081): 2.63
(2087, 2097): 3.09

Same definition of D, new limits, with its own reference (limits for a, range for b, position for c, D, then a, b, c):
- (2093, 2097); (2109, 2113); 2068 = -1.2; 2.9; -1.5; 0.20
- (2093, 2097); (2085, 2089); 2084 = -3.9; 2.9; 1.0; -0.01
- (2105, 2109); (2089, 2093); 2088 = 0.1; -0.2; 0.1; 0.00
